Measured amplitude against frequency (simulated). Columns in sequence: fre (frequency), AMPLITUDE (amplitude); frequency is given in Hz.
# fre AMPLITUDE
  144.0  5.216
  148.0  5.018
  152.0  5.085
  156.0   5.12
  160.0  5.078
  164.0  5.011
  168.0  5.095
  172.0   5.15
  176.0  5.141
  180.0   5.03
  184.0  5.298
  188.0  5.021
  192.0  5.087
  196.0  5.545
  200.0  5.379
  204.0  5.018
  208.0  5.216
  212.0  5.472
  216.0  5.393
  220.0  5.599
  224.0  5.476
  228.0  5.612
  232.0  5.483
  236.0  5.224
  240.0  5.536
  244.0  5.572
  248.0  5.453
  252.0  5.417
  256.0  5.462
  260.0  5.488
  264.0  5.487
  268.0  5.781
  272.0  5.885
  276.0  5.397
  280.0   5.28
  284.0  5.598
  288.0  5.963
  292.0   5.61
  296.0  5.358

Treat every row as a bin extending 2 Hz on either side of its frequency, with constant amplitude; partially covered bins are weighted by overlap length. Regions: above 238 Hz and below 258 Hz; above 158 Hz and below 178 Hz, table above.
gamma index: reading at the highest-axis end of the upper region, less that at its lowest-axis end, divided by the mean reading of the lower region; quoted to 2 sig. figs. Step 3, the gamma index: -0.015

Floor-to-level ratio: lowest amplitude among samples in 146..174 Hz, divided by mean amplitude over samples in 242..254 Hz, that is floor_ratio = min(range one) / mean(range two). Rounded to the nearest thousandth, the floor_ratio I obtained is 0.914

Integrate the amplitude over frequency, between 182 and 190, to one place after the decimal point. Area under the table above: 41.3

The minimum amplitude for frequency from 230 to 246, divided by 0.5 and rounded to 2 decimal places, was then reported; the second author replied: 10.45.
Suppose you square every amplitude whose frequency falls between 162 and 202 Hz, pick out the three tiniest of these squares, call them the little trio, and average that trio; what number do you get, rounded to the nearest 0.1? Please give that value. 25.2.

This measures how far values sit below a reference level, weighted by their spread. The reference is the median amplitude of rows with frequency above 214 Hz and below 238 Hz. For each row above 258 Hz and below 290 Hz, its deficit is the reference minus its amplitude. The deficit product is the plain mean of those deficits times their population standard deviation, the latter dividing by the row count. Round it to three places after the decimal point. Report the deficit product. -0.030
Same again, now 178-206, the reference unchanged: 0.055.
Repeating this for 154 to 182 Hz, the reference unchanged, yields 0.019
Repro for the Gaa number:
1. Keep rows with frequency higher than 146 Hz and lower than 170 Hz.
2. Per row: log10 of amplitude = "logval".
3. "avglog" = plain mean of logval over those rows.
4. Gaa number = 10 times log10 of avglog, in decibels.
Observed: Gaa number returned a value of -1.52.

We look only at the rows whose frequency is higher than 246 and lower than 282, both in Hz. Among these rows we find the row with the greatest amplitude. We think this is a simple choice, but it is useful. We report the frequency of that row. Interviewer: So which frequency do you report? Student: 272.0 Hz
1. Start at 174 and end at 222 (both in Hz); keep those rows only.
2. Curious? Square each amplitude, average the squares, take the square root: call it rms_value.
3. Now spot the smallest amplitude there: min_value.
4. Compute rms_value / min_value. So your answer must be 1.05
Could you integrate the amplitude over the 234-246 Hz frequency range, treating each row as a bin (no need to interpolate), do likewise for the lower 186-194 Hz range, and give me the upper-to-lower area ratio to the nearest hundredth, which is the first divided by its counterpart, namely 1.62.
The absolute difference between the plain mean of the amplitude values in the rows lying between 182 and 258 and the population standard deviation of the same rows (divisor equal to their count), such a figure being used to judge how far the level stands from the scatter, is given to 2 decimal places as 5.20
